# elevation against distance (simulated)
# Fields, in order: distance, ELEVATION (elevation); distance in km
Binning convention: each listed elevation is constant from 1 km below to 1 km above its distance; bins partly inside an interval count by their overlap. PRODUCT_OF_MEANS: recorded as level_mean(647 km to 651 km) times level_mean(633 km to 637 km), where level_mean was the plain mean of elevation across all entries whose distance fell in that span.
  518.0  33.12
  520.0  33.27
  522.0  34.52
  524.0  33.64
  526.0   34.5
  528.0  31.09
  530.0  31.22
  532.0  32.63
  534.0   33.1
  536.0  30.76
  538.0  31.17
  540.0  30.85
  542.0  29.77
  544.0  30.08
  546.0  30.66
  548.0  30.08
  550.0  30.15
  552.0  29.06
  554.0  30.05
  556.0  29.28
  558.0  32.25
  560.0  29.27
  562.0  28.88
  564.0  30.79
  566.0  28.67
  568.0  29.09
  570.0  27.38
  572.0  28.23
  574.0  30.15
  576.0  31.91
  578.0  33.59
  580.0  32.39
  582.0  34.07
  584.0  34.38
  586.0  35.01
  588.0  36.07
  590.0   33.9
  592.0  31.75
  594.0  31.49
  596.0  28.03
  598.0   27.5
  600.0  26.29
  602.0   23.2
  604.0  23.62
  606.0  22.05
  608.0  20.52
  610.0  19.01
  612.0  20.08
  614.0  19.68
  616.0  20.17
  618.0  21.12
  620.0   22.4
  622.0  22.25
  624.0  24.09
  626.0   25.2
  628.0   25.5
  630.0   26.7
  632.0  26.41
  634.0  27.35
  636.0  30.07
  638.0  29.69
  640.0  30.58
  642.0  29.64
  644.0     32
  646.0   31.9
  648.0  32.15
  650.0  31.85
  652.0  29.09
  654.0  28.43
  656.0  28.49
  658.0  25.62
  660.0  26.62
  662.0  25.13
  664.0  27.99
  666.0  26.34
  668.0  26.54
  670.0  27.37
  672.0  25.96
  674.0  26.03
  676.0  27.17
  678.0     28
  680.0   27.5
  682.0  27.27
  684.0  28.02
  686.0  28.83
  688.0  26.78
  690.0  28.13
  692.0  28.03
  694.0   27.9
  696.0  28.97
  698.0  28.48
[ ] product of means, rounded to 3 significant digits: 919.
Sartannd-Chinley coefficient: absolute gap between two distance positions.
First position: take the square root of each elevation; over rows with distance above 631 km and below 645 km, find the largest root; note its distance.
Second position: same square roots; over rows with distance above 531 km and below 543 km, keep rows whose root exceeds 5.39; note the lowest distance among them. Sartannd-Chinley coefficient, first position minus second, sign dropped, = 112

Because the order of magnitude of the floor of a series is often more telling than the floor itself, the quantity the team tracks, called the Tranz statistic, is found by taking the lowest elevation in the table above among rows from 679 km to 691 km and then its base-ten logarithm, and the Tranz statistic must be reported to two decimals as 1.43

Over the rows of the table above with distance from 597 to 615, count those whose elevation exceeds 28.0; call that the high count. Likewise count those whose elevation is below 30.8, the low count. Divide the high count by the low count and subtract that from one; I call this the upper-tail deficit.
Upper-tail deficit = 1.0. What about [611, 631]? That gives 1.0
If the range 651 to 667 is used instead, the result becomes 0.6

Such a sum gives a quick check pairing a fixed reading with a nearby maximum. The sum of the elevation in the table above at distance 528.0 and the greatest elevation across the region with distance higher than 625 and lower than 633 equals 57.8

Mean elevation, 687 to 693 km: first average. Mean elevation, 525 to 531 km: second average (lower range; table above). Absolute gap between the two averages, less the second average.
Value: -27.6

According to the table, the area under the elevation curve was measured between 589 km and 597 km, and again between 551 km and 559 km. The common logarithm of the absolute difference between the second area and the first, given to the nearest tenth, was 1.0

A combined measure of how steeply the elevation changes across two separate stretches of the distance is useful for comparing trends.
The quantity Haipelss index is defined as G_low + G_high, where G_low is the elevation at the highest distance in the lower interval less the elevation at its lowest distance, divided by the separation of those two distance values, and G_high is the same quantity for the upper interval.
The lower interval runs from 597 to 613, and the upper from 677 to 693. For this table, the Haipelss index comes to -0.5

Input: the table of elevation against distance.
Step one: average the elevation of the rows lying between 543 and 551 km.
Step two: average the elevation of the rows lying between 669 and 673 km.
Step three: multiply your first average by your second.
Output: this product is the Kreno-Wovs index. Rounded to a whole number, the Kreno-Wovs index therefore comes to 806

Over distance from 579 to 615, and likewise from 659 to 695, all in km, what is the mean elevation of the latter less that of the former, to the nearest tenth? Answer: -0.5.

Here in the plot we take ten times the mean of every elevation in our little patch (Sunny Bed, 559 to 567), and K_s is 294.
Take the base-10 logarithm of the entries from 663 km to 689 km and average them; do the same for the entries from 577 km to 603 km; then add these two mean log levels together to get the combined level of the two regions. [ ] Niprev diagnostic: 2.93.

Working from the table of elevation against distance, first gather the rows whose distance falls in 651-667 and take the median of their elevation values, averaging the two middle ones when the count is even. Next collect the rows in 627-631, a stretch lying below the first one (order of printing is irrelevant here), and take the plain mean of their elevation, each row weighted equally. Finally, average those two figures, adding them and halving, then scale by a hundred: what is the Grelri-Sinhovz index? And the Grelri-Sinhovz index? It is 2670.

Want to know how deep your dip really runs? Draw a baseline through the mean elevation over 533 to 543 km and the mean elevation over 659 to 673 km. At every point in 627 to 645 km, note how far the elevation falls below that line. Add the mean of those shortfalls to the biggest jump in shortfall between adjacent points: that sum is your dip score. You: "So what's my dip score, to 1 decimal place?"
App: 1.8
